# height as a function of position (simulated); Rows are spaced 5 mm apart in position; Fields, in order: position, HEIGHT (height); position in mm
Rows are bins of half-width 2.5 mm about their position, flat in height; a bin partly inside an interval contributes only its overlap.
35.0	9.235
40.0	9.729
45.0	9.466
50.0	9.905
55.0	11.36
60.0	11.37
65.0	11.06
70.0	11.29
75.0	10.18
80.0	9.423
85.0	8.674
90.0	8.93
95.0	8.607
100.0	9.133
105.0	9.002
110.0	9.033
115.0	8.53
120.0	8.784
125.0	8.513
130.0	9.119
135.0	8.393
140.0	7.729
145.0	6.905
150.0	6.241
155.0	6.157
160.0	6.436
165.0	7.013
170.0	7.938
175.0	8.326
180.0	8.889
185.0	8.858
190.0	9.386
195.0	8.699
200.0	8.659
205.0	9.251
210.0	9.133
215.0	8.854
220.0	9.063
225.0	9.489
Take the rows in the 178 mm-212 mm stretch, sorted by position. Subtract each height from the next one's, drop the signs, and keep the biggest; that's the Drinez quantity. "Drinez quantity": 0.69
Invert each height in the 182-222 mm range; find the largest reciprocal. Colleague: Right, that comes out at 0.115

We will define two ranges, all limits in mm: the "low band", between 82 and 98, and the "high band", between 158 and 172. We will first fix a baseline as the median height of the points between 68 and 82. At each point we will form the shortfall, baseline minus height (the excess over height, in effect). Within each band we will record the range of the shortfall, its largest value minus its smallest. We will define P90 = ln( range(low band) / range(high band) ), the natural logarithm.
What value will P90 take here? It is -1.5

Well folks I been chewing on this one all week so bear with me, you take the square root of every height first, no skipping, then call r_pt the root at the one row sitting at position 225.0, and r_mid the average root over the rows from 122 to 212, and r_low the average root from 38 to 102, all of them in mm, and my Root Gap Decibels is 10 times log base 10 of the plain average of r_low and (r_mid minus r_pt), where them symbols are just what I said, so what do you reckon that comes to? 1.62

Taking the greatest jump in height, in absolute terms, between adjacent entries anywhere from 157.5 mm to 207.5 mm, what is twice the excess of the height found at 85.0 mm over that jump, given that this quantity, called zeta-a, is 15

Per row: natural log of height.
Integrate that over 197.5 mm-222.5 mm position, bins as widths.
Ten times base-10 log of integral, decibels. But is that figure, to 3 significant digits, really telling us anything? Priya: 17.4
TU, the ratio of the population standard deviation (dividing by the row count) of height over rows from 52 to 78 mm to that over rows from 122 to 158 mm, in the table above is 0.42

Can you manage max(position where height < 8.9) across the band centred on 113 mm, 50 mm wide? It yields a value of 135.0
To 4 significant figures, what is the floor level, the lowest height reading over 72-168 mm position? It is 6.157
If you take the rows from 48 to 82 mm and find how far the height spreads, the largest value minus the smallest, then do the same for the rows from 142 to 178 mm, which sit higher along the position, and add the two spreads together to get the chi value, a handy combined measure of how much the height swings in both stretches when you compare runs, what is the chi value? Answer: 4.1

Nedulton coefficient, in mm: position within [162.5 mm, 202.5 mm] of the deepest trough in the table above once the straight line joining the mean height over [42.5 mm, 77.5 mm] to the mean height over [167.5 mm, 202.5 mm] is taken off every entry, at 165.0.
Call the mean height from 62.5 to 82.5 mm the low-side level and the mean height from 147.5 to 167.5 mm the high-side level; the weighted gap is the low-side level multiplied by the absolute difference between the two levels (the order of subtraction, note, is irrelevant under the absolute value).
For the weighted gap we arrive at 42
